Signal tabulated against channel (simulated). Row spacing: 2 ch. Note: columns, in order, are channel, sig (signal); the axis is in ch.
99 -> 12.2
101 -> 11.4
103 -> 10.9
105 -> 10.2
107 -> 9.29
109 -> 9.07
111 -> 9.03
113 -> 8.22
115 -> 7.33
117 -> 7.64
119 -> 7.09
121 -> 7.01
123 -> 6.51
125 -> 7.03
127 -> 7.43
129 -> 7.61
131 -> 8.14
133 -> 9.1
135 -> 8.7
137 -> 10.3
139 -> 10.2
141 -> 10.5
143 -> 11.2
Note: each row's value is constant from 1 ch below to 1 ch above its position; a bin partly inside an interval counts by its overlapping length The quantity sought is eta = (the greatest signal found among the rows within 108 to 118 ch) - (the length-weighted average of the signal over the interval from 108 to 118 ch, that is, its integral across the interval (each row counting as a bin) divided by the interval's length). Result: 0.81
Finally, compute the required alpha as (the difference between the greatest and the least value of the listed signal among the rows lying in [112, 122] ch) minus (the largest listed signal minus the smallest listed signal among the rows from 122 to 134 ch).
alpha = -1.4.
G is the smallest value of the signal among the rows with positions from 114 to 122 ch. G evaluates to 7.01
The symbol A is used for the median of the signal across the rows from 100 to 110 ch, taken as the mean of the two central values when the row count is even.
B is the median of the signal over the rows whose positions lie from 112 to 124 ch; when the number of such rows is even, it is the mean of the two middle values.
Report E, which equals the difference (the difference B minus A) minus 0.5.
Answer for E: -3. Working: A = 10.2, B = 7.2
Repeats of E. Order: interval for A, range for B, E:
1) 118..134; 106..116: 1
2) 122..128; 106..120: 1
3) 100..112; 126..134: -2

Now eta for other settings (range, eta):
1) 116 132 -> 0.83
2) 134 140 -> 0.57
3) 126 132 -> 0.41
